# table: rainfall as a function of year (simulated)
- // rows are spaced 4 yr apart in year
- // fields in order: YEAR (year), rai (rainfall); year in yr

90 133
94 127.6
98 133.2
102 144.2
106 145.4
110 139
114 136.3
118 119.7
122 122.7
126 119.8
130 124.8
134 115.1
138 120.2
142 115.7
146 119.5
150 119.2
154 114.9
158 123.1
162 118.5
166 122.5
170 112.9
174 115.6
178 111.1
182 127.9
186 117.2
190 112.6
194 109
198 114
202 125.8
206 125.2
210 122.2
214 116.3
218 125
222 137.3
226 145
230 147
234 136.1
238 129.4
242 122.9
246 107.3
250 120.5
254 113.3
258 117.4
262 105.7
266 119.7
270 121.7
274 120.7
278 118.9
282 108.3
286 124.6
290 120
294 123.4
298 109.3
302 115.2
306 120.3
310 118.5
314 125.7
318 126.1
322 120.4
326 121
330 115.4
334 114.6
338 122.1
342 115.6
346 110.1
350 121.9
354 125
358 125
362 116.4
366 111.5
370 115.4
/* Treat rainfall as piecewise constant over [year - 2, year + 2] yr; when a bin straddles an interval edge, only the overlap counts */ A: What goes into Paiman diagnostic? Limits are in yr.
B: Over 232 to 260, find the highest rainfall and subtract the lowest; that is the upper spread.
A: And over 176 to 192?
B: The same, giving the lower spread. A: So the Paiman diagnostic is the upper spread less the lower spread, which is 12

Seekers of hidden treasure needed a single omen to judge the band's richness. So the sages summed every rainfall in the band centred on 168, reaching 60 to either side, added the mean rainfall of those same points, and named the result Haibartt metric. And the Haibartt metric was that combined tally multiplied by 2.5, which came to 9424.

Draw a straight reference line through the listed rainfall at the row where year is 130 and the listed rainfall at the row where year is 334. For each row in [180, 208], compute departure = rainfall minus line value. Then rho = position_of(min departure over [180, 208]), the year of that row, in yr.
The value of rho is 194 yr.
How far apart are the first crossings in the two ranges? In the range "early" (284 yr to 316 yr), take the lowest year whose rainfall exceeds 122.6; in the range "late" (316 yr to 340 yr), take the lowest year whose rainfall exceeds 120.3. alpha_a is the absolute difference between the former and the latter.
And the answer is 32 yr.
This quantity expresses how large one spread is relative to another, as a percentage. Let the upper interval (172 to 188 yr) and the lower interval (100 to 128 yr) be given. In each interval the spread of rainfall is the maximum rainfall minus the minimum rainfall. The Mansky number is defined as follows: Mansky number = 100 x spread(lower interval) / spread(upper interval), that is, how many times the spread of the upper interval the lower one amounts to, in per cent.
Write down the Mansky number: 153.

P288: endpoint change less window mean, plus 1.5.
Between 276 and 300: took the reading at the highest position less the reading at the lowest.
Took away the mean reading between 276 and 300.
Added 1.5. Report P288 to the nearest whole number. -126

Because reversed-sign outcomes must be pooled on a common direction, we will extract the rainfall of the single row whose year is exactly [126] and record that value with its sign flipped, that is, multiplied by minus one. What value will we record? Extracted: -120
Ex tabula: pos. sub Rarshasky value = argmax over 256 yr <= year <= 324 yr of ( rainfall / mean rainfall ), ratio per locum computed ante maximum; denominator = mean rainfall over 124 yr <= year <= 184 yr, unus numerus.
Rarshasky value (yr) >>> 318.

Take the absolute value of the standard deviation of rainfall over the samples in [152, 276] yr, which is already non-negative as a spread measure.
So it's 10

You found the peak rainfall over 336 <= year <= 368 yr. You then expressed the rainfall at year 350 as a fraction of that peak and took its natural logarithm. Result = -0.03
